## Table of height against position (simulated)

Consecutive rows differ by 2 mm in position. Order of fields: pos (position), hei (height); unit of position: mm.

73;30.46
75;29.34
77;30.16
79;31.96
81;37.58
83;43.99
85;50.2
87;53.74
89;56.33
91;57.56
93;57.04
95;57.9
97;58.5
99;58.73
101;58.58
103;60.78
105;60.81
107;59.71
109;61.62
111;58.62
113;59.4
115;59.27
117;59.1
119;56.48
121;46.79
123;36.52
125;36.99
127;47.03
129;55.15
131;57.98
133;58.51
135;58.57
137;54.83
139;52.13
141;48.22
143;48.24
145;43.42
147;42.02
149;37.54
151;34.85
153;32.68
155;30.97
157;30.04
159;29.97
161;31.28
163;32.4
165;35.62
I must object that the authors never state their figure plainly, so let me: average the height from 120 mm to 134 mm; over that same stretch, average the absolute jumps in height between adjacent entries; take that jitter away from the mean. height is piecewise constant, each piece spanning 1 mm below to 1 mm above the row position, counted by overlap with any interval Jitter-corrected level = 43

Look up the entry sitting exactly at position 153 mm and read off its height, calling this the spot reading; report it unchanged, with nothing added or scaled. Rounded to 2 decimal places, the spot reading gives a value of 32.68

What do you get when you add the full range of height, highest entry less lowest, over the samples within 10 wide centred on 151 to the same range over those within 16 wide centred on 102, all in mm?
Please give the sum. 15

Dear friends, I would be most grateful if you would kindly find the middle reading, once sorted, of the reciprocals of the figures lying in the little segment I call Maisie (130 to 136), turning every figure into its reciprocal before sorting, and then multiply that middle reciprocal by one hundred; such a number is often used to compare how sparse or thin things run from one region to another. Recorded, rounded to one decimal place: 1.7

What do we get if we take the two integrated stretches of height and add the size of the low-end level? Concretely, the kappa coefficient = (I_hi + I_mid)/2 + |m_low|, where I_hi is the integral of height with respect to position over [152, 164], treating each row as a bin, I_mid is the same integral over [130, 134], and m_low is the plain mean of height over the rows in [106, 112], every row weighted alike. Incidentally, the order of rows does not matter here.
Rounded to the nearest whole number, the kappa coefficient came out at 364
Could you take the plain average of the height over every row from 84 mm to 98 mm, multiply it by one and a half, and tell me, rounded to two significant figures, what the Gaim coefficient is 84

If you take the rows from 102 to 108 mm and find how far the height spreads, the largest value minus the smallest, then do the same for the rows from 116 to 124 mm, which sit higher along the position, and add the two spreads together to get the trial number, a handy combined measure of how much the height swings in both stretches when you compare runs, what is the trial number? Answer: 24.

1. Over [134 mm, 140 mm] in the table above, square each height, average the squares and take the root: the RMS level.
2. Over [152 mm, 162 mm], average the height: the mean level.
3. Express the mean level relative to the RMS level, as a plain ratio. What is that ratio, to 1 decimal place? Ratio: 0.6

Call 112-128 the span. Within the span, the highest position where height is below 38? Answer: 125 mm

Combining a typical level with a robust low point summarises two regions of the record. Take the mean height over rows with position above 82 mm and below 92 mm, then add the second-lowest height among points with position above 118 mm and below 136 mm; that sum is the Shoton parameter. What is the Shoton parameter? 89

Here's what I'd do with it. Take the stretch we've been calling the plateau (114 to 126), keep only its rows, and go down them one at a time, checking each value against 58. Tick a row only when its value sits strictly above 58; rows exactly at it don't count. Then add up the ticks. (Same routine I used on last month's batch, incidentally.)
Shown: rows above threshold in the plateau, 2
